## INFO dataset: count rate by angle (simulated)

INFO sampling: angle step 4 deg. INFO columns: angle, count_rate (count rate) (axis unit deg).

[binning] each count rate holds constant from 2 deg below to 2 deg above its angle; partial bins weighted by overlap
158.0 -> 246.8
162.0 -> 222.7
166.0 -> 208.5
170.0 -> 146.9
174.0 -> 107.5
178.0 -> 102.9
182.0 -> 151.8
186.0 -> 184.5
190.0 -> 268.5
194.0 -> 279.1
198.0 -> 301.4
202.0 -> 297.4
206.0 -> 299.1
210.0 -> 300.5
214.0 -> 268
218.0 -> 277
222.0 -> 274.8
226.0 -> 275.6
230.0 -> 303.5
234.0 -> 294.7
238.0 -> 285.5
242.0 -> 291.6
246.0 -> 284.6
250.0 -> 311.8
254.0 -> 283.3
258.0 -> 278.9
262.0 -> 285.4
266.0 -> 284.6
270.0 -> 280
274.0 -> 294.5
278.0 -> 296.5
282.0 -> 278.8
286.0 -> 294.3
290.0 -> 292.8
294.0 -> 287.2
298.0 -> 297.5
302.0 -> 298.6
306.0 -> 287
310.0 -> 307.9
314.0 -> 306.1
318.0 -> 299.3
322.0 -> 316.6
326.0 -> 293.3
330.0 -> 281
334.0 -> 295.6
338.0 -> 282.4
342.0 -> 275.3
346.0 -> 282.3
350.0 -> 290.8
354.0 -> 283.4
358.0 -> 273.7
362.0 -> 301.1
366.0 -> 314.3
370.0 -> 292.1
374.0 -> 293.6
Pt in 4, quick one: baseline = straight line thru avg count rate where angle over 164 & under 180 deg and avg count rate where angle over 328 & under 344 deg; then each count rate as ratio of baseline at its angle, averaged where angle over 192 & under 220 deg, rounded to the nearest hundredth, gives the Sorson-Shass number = 1.69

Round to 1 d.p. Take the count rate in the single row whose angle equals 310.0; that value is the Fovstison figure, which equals 307.9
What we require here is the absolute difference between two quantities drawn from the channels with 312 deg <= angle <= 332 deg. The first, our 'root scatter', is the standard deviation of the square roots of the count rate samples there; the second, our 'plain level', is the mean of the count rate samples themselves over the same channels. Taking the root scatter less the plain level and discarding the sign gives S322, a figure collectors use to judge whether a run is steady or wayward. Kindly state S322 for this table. 299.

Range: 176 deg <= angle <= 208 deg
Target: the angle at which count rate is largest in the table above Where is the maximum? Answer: 198.0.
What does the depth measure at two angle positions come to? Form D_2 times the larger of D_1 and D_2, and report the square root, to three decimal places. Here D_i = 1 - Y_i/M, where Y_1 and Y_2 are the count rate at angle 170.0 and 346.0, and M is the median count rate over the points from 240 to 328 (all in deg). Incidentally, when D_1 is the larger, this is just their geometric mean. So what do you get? 0.135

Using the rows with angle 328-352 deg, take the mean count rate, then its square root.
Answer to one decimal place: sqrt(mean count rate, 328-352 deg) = 16.9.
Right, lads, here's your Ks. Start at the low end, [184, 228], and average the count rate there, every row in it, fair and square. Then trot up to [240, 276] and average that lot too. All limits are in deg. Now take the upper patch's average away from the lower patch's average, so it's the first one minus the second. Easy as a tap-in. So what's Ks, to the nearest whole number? -13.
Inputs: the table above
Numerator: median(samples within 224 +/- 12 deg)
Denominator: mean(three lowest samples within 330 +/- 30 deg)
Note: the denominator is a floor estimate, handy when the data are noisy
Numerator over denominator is 1.00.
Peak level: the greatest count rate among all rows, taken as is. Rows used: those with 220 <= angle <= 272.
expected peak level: 311.8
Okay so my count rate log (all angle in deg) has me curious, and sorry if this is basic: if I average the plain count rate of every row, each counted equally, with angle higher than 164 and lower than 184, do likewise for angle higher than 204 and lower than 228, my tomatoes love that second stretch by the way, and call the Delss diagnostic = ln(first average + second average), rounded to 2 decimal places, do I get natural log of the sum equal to 6.05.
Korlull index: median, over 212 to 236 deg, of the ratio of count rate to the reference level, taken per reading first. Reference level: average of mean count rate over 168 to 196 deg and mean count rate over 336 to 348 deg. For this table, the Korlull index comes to 1.21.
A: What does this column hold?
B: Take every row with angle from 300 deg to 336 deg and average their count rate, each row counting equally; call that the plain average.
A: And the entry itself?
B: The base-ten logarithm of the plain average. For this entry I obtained 2.47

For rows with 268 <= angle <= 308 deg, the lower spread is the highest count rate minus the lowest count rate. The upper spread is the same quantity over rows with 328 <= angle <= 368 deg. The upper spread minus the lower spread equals 21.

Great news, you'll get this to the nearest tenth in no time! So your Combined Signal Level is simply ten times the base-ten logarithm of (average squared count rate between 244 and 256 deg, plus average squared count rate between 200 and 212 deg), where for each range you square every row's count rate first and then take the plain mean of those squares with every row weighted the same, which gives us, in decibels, 52.4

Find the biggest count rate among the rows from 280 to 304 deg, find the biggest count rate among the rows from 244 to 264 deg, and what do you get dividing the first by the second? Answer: 0.958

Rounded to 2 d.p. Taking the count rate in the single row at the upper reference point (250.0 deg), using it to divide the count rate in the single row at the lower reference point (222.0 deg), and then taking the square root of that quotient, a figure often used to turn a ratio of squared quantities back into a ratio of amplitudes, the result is 0.94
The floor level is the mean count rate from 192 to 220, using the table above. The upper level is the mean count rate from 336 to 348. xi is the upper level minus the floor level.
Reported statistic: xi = -9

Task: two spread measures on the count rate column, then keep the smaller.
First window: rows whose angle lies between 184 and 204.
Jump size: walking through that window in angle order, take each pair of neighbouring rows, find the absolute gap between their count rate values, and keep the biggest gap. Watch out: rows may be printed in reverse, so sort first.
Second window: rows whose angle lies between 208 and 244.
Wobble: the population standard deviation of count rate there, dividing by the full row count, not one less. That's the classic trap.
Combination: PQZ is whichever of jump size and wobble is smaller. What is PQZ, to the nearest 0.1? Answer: 11.8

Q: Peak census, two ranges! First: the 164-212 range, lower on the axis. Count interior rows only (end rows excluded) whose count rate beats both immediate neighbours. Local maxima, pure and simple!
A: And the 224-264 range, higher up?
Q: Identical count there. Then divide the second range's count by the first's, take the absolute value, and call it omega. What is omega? 3.0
